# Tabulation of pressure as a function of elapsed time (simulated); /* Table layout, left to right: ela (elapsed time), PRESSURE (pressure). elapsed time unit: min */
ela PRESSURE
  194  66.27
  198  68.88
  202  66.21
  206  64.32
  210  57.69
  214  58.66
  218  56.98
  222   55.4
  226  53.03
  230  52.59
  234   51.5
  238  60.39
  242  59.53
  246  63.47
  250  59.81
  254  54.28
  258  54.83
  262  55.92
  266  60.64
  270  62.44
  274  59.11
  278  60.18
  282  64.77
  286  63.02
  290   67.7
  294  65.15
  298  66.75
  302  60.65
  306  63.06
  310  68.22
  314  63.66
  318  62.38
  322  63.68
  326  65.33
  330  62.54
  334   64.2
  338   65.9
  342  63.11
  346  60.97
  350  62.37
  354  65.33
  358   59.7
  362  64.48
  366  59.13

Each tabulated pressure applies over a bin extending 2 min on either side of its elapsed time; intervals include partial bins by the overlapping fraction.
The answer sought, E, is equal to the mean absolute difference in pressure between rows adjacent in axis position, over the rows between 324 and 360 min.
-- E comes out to 2.6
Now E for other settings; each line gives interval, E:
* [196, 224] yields 2.6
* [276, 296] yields 3.4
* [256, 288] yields 2.6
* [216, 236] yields 1.4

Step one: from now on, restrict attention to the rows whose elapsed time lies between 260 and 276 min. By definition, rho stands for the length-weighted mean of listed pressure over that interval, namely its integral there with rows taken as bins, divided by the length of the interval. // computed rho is 59.5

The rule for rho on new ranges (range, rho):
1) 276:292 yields 63.9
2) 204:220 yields 59.4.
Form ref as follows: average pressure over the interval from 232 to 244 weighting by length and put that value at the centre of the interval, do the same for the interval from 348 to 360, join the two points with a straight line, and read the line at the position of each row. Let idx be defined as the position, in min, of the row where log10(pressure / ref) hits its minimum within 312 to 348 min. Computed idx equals 346 min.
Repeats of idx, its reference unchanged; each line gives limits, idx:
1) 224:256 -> 234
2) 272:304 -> 274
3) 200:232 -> 230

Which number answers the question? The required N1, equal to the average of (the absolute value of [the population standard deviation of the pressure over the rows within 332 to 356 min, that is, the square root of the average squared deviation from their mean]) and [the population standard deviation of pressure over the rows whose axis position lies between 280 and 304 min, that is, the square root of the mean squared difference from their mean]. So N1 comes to 2.0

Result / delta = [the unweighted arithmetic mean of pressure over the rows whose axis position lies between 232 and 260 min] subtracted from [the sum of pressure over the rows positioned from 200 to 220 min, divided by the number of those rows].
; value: 3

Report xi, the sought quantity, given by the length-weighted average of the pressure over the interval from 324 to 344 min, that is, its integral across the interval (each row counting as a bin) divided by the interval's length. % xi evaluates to 64.2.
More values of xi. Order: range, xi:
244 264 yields 57.7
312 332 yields 63.5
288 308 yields 64.7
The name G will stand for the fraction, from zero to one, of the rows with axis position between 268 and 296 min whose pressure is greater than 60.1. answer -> 0.86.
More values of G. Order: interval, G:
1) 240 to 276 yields 0.33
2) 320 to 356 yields 1.00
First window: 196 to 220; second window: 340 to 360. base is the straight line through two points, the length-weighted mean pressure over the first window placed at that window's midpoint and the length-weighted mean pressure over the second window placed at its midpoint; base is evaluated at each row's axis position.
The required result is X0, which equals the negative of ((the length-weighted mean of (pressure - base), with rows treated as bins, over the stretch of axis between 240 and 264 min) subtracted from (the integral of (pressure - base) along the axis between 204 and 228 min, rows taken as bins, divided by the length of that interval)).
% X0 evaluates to 0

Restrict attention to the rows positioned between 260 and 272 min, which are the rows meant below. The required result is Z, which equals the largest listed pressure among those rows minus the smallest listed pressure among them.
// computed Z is 7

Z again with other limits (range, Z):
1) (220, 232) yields 3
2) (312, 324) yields 1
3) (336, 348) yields 5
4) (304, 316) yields 5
